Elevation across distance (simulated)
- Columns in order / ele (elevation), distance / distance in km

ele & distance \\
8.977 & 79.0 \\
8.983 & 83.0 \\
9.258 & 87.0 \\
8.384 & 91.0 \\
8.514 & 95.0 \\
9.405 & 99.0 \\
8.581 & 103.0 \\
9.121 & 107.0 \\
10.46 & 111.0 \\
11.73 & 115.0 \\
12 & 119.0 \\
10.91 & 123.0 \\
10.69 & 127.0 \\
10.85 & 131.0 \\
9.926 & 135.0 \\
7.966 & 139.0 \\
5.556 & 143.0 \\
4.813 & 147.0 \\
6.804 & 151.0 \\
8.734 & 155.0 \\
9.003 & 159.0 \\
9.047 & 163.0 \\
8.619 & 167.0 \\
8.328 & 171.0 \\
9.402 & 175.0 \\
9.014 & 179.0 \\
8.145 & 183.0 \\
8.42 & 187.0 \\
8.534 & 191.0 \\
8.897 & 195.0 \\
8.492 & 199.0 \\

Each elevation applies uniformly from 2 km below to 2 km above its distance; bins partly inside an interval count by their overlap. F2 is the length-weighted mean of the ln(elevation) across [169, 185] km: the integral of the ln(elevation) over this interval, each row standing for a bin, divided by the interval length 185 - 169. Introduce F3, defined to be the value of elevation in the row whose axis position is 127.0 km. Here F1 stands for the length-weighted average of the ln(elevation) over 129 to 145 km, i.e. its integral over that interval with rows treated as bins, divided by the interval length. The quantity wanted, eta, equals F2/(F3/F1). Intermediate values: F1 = 2.12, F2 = 2.16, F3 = 10.69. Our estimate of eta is 0.43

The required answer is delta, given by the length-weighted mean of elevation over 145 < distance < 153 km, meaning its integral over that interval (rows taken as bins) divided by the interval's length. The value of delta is 5.8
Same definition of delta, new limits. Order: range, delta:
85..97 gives 8.7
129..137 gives 10.4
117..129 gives 11.2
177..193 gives 8.5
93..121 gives 10.0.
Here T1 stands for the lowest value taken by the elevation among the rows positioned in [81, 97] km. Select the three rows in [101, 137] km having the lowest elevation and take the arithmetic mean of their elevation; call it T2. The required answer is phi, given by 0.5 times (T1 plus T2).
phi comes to 8.8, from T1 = 8.384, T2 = 9.2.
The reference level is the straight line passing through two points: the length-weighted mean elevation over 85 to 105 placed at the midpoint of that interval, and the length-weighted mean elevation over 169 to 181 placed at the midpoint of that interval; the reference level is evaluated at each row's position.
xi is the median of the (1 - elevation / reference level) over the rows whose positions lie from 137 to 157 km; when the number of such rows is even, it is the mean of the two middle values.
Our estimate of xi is 0.23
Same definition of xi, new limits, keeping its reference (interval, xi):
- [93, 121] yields -0.06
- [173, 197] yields 0.02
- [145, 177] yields 0.03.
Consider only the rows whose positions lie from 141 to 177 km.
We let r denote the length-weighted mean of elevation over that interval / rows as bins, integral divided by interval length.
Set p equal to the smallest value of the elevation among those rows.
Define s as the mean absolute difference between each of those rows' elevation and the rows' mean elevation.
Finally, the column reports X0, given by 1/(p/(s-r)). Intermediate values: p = 4.813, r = 7.8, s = 1.4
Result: -1.334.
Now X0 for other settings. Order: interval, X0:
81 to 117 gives -1.028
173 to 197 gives -1.027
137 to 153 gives -1.077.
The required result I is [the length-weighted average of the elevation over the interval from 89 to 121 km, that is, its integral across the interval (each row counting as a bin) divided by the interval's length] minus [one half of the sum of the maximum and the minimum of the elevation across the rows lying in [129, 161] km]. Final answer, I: 1.9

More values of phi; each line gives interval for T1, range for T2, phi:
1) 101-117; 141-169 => 7.2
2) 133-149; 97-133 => 6.9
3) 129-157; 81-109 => 6.7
